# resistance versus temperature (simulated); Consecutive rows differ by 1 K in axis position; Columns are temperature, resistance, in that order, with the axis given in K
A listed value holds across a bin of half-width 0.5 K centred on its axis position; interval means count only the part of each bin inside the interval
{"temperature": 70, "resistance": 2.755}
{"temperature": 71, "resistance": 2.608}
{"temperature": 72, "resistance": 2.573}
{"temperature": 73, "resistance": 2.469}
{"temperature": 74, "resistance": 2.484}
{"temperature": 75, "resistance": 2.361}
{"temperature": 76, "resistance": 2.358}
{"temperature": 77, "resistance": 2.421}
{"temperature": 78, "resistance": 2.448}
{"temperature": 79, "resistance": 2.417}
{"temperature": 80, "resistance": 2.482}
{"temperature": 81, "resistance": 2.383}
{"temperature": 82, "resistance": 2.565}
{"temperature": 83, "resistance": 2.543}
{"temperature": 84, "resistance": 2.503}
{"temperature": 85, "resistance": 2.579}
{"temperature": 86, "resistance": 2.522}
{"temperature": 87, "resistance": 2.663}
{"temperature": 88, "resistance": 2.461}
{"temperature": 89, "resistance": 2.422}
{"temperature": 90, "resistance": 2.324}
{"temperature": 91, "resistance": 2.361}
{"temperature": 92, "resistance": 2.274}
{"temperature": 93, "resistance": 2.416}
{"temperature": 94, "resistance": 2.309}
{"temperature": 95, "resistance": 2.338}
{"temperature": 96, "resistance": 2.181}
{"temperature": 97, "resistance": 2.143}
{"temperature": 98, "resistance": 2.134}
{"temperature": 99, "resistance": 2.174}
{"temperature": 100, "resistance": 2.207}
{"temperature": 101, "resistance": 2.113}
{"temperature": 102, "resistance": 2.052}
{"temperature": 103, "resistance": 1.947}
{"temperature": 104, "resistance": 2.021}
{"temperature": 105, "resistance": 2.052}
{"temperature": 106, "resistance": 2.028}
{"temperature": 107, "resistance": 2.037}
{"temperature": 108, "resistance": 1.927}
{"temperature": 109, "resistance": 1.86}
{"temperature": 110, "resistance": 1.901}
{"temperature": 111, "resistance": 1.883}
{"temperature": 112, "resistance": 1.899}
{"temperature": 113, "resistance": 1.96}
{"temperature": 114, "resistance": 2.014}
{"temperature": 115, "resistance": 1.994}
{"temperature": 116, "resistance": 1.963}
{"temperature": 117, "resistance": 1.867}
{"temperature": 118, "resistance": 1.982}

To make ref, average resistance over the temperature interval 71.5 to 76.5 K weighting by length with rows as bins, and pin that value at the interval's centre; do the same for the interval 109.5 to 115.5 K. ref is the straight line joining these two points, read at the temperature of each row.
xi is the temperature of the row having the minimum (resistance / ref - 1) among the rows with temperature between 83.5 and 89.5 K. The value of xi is 89 K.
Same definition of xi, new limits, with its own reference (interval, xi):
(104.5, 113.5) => 109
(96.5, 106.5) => 103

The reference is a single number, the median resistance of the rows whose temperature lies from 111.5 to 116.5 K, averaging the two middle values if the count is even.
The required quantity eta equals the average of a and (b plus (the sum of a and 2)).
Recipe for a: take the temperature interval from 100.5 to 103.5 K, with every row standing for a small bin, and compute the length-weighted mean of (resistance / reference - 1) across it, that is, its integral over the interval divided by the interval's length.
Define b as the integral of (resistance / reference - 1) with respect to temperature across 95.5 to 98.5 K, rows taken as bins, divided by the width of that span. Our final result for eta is 1.09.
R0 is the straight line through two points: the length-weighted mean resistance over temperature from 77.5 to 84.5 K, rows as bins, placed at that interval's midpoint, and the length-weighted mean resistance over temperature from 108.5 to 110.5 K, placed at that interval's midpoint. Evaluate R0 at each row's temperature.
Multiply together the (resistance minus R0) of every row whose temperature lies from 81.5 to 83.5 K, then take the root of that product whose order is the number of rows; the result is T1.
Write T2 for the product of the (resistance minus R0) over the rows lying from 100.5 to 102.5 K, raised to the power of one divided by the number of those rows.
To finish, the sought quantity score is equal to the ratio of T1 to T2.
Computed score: 3.9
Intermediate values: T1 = 0.11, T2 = 0.028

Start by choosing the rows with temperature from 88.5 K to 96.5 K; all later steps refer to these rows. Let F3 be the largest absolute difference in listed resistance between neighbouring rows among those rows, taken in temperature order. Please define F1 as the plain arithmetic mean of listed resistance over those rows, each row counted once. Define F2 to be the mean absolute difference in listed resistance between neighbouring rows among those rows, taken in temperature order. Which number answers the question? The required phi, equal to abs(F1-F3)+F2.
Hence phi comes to 2.3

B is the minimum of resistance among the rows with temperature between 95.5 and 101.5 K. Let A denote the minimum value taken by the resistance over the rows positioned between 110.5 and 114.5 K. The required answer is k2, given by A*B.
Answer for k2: 4.0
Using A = 1.883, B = 2.113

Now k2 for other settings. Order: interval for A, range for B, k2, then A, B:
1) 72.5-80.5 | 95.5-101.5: 5.0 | 2.358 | 2.113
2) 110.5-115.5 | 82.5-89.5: 4.6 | 1.883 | 2.422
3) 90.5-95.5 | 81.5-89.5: 5.5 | 2.274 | 2.422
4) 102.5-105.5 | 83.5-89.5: 4.7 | 1.947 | 2.422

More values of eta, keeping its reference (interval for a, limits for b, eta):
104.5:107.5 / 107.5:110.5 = 1.02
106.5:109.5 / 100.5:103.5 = 1.01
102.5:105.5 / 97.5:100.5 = 1.08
